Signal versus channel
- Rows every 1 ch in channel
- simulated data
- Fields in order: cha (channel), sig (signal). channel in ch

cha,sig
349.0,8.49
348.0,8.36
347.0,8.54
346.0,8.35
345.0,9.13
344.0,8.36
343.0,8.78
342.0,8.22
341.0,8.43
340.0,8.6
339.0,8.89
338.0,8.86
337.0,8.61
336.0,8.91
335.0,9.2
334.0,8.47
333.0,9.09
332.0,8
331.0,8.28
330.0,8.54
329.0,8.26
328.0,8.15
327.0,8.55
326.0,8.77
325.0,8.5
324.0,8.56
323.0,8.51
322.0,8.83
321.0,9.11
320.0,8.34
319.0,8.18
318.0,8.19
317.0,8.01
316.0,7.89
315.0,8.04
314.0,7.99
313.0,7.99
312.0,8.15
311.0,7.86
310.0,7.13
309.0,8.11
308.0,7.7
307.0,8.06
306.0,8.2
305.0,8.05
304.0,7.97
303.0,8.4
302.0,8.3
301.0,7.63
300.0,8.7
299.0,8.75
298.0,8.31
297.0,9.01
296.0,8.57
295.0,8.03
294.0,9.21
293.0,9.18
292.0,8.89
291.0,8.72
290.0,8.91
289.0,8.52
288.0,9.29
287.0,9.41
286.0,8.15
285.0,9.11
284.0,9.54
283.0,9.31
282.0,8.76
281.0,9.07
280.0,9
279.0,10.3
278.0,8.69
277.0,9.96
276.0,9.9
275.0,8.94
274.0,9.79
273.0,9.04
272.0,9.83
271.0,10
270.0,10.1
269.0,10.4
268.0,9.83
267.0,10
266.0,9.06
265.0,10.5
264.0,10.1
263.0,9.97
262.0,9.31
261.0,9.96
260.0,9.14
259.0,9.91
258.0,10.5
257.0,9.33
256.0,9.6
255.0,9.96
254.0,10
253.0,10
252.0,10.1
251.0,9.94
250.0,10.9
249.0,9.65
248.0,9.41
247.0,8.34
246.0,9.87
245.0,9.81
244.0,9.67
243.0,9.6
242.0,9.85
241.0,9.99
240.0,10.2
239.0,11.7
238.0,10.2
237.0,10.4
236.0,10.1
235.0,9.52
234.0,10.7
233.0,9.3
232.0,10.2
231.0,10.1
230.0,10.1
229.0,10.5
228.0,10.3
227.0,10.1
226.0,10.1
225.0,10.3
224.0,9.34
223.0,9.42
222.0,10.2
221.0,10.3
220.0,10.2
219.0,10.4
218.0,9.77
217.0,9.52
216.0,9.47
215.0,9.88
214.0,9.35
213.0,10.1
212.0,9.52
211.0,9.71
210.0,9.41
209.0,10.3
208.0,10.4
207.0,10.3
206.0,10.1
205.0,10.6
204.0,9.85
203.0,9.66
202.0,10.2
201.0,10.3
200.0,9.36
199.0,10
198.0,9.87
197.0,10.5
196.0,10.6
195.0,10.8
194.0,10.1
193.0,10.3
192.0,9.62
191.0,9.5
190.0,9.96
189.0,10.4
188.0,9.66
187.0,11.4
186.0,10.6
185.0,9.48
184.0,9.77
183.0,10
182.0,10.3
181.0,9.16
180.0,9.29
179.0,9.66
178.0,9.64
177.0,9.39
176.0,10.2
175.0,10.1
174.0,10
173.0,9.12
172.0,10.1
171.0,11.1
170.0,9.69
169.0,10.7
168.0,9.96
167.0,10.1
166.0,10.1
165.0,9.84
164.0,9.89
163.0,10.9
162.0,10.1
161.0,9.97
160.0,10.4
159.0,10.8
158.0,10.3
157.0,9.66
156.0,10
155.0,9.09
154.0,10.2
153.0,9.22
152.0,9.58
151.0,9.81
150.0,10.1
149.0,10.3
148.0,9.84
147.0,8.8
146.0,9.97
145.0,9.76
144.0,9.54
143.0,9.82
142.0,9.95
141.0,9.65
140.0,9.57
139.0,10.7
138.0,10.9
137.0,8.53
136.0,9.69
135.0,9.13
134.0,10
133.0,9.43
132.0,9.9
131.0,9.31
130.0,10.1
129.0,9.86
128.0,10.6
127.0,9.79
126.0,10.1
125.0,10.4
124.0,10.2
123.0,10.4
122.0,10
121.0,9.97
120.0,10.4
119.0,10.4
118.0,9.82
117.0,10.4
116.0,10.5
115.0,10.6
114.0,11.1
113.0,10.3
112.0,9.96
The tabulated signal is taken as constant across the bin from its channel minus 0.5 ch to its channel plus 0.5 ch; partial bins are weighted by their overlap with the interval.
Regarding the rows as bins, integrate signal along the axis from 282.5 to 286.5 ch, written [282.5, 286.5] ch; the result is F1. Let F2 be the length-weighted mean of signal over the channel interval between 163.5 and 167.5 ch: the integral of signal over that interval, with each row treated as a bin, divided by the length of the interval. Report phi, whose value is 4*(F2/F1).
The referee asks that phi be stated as 1.11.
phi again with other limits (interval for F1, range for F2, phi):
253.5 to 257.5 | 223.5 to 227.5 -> 1.02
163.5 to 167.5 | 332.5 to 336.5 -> 0.89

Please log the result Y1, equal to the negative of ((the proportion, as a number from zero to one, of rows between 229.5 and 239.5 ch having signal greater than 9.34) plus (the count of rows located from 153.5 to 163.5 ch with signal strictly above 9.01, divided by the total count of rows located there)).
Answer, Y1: -1.90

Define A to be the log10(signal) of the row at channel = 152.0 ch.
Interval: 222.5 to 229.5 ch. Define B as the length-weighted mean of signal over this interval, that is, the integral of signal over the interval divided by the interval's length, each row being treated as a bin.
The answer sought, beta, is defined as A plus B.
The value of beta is 10.99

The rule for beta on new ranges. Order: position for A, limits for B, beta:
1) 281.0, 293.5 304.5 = 9.40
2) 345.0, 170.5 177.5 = 10.96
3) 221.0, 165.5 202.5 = 11.04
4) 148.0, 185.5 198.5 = 11.25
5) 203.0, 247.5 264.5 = 10.85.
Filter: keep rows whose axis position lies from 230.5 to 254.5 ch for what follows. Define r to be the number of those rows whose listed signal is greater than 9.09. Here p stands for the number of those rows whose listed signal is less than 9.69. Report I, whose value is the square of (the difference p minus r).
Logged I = 256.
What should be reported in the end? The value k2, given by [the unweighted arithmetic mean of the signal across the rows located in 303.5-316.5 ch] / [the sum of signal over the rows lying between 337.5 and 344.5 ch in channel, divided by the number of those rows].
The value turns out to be 0.92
